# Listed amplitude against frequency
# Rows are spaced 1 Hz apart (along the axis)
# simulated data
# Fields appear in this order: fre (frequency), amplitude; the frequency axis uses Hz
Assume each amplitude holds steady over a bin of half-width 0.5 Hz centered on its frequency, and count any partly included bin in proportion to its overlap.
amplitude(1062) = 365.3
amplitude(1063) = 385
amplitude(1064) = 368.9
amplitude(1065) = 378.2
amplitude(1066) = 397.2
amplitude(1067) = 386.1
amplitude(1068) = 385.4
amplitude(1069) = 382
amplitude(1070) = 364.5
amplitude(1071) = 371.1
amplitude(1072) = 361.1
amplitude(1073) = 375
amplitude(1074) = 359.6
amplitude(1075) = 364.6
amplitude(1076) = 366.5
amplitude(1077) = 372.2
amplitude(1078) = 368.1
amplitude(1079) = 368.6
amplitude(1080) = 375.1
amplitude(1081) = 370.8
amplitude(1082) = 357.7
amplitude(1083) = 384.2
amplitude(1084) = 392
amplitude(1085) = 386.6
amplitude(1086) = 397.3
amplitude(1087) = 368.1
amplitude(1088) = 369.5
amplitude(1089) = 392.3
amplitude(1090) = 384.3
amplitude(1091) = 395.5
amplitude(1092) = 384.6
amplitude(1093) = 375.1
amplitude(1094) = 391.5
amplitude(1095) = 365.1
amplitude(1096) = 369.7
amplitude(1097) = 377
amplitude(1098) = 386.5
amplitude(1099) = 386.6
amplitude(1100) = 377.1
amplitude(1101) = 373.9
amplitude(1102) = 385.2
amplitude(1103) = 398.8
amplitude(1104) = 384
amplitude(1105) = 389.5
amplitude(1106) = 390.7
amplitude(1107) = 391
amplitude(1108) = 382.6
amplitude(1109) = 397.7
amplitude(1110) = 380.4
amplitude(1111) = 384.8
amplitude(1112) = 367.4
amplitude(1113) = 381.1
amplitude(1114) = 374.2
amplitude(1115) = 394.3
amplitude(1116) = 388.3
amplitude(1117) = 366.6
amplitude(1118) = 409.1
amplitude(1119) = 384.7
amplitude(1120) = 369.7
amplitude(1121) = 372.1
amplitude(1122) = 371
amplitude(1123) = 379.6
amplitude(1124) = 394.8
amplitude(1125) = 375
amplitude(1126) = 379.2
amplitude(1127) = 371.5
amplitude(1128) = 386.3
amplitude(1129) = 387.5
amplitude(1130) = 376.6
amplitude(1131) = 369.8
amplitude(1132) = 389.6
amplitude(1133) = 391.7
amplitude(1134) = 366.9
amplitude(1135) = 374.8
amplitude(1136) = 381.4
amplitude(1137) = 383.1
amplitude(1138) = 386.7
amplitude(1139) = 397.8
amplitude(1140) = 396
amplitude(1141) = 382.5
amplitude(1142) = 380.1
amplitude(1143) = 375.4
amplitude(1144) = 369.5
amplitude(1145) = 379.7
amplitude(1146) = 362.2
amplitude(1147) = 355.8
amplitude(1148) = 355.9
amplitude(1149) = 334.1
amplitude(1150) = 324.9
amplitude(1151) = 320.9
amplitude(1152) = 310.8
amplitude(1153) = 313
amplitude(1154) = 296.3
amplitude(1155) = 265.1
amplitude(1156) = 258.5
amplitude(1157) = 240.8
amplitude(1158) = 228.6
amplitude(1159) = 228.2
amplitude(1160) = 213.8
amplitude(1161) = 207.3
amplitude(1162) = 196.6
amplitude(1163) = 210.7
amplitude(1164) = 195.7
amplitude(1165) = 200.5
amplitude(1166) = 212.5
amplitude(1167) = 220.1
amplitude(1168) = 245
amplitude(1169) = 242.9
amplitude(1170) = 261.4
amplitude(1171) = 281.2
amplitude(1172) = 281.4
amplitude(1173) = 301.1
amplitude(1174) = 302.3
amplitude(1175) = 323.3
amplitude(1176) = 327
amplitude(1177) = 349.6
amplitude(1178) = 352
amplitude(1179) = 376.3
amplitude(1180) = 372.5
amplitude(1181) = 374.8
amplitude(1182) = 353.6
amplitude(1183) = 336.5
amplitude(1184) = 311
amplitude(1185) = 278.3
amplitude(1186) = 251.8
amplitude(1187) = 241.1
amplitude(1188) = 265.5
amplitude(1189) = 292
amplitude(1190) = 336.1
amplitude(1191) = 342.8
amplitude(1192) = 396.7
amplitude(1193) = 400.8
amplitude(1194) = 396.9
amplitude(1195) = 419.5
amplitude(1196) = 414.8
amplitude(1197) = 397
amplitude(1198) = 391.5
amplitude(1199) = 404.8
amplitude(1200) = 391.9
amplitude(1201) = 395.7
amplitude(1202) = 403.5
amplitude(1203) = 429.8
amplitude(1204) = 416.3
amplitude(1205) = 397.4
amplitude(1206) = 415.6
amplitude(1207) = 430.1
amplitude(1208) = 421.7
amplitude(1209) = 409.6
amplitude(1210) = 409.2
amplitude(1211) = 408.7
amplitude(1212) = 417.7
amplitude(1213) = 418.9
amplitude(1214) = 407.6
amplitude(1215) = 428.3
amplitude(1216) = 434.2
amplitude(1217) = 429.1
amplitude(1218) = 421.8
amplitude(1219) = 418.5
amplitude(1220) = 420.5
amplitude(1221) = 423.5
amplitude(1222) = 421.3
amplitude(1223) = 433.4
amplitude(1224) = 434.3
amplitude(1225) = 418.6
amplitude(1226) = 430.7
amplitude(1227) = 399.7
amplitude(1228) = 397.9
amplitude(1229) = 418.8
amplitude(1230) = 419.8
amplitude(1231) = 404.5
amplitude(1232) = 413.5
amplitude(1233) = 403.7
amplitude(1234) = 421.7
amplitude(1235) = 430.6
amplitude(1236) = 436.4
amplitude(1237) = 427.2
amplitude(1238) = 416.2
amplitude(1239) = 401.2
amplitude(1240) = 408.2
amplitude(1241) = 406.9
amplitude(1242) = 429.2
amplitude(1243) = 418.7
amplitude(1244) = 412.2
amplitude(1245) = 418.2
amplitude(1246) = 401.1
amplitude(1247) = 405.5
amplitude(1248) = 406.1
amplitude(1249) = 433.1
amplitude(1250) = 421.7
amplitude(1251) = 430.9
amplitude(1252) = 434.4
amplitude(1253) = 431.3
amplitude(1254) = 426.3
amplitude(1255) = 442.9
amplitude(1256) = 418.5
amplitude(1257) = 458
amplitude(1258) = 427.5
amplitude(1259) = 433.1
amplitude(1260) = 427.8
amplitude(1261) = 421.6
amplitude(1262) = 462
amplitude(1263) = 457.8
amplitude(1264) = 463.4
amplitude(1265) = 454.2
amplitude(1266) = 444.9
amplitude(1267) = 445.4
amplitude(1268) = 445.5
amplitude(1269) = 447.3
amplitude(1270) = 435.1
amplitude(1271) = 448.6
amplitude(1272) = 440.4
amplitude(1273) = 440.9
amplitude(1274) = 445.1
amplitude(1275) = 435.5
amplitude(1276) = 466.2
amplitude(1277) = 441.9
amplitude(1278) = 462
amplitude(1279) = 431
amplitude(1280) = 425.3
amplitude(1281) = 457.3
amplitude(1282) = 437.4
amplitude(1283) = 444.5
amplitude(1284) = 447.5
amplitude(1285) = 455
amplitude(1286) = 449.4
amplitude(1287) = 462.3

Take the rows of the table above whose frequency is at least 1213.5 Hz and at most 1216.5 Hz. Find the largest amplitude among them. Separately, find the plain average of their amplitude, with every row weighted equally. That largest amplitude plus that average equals 858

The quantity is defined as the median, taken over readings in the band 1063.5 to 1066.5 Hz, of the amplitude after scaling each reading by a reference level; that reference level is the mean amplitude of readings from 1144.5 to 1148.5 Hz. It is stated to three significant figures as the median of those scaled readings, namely 1.04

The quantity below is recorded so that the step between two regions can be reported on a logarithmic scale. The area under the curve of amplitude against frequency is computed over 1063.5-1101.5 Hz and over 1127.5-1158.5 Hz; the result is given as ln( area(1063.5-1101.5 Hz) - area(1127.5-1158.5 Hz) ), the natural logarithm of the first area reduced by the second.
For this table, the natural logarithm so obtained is 8.2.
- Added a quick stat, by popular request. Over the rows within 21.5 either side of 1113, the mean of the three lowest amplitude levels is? 366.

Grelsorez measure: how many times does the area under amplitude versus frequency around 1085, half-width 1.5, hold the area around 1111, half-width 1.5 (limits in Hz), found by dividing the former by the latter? 1.04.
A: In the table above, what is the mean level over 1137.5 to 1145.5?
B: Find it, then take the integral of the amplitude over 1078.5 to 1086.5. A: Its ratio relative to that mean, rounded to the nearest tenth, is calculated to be 7.9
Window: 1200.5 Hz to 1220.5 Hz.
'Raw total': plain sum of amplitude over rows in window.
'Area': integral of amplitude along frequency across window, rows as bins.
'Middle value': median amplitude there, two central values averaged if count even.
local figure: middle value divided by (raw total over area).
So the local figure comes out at 418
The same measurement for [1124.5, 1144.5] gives 381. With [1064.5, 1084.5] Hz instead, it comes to 372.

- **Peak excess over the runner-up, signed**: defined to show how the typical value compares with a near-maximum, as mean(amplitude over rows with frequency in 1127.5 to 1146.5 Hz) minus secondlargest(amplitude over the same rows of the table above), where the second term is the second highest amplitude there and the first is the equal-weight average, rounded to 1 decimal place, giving -15.1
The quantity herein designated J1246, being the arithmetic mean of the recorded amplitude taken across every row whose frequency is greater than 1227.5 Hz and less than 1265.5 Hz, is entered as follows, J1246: 425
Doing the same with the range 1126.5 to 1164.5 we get 328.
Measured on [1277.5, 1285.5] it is 445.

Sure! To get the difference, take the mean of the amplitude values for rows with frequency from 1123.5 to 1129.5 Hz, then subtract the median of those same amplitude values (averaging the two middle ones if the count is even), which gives -0.37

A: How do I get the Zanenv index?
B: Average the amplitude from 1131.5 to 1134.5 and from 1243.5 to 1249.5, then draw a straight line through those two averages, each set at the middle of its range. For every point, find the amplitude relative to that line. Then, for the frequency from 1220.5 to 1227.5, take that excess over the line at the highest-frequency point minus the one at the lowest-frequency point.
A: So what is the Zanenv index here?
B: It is -25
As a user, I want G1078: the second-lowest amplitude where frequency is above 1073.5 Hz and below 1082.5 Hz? 359.6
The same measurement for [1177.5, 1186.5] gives 278.3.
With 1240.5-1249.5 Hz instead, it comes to 405.5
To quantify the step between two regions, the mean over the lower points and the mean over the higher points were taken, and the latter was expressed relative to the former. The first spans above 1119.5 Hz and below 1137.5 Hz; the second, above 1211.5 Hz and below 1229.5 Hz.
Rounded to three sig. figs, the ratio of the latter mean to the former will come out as 1.11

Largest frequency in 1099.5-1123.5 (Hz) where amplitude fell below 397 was 1123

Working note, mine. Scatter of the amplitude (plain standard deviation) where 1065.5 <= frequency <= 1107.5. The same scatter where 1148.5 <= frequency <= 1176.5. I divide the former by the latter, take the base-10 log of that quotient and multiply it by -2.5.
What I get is 1.5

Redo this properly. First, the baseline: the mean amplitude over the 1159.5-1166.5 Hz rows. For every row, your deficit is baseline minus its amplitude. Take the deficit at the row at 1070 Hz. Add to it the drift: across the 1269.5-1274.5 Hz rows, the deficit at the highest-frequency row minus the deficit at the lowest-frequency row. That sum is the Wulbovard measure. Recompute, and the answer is -169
